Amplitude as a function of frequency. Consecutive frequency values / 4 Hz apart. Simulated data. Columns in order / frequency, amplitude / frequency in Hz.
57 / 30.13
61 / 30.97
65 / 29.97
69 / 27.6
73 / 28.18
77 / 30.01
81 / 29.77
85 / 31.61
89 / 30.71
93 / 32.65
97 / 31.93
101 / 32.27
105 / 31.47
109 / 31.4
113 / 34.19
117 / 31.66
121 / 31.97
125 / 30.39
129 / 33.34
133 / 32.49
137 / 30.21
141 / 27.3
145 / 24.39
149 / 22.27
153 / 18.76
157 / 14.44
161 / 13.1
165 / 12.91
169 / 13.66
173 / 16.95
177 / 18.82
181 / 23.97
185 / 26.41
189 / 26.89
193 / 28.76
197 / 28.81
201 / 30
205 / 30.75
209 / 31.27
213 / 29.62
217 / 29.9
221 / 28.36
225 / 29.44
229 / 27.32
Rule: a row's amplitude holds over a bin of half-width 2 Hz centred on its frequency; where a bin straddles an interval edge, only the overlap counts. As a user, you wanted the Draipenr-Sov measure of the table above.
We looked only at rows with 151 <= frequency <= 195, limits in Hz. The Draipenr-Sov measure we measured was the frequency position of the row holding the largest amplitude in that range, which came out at 193 Hz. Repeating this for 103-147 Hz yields 113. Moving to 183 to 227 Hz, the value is 209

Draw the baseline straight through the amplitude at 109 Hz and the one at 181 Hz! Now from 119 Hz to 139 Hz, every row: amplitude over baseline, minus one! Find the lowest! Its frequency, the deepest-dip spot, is 125 Hz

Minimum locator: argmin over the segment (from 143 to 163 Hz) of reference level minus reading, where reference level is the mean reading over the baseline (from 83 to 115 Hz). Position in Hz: 145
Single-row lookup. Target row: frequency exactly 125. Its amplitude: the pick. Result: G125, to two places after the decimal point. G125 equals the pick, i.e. 30.39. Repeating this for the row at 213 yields 29.62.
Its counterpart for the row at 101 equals 32.27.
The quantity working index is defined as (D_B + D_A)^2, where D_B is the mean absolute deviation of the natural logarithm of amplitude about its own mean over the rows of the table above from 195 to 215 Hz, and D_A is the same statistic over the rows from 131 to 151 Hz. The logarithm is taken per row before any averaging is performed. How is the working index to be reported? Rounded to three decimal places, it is 0.021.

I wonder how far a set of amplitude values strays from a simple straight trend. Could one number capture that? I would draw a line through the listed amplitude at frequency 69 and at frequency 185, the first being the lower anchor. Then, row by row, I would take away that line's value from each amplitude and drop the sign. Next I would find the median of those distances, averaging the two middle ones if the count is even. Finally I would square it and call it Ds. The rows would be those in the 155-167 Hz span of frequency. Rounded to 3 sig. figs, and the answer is 184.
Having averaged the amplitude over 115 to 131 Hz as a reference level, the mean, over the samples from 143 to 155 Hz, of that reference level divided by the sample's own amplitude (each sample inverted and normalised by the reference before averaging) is 1.5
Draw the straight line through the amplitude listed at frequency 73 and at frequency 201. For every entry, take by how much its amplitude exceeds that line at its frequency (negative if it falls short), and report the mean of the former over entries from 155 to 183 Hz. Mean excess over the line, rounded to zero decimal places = -13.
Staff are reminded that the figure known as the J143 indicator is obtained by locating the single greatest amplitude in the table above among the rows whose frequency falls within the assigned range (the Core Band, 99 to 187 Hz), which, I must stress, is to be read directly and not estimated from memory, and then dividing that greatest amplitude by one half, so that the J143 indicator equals 68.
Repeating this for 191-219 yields 63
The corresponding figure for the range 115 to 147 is 67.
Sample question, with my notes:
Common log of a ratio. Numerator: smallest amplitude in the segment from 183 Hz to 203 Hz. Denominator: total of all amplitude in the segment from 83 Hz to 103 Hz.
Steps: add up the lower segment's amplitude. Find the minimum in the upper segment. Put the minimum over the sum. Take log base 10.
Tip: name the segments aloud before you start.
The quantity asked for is -0.78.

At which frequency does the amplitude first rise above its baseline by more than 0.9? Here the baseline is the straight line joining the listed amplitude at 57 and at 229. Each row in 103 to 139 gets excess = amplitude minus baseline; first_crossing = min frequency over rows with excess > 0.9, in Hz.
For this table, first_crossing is 105 Hz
